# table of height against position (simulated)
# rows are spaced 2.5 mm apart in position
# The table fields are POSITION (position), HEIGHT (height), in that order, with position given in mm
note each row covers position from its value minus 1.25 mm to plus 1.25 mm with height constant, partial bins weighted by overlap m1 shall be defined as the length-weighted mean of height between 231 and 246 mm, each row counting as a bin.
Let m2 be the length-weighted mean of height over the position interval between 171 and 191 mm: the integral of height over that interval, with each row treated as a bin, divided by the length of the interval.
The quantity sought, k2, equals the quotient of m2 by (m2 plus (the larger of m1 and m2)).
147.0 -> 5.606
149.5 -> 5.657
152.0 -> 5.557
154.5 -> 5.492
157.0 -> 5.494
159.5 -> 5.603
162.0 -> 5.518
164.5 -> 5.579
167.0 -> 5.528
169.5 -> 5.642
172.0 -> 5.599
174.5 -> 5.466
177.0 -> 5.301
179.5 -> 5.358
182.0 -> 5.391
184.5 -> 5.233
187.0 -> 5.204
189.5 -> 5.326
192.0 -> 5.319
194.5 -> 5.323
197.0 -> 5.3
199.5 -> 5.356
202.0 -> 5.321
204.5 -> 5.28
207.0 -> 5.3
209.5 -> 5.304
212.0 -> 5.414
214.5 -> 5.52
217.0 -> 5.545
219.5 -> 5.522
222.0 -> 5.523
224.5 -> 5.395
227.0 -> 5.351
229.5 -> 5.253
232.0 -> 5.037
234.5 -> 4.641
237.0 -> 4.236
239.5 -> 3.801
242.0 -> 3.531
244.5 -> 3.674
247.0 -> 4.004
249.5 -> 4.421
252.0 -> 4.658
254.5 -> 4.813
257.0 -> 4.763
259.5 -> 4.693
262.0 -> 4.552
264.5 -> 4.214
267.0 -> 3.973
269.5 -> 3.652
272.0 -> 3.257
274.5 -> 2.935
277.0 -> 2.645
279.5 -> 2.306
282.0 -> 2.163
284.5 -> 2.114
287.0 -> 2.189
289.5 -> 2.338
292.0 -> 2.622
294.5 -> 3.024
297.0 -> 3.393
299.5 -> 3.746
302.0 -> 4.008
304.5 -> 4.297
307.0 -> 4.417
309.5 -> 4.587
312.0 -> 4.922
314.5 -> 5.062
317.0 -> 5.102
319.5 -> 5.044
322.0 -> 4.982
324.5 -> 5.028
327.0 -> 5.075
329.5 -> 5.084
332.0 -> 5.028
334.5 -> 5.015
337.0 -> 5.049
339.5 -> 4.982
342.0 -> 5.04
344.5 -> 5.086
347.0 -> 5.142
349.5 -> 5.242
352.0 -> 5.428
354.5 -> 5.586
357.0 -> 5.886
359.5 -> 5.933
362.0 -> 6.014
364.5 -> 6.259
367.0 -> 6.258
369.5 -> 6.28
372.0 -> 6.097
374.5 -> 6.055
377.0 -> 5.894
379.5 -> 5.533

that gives 0.500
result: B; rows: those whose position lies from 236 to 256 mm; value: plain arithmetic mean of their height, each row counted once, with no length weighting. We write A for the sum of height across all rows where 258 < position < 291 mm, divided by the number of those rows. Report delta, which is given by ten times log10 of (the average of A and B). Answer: 5.6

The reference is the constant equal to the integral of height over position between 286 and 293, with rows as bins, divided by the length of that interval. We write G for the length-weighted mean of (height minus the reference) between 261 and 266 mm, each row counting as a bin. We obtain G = 2.0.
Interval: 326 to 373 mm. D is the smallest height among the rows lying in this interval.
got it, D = 4.982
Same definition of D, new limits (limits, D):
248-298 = 2.114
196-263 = 3.531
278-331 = 2.114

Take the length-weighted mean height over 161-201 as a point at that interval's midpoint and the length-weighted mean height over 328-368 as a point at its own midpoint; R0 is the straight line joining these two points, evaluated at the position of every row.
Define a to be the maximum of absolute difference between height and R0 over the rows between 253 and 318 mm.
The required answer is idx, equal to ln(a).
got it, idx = 1.2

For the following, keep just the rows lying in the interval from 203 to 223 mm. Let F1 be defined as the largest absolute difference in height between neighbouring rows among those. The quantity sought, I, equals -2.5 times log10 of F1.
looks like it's 2.4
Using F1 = 0.1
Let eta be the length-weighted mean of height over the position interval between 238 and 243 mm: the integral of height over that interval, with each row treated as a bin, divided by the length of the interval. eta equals 3.7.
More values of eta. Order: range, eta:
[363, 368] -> 6.2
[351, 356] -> 5.5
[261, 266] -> 4.4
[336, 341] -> 5.0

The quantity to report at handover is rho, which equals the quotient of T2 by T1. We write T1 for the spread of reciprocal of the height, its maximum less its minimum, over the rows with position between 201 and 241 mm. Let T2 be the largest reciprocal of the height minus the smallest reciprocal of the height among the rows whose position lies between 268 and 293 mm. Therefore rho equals 2.4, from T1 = 0.083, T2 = 0.199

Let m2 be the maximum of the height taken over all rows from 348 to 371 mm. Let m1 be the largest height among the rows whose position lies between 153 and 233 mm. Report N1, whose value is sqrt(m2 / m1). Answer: 1.06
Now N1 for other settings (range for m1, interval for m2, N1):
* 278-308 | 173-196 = 1.11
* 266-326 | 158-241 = 1.05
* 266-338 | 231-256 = 0.99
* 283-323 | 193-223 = 1.04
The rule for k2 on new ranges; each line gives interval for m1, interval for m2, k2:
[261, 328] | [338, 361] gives 0.500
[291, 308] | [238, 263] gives 0.500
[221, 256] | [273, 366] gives 0.489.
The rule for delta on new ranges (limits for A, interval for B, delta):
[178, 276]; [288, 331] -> 6.6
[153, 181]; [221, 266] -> 7.0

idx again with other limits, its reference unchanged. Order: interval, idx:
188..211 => -2.1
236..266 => 0.6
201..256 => 0.6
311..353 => -0.7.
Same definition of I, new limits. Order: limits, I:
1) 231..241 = 0.9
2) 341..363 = 1.3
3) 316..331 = 3.0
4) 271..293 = 1.2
